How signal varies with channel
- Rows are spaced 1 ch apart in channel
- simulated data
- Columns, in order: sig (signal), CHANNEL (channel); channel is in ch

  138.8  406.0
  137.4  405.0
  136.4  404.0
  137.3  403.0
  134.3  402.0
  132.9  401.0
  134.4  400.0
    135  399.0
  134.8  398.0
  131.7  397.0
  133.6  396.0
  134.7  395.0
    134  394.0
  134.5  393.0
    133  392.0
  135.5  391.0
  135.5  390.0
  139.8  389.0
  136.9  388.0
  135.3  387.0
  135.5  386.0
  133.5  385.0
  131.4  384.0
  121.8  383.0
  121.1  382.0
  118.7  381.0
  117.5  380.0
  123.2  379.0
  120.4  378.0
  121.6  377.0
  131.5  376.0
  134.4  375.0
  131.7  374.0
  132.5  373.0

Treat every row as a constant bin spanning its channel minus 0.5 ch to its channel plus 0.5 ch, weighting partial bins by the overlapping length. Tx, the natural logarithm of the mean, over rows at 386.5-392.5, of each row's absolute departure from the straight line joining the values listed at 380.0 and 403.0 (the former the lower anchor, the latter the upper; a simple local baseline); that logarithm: 2.3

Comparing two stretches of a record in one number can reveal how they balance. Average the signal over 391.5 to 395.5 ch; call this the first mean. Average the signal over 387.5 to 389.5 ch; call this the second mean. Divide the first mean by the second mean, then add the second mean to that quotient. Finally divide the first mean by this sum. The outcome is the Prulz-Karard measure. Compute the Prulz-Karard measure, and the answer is 0.96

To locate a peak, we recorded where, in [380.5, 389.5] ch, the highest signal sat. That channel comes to 389.0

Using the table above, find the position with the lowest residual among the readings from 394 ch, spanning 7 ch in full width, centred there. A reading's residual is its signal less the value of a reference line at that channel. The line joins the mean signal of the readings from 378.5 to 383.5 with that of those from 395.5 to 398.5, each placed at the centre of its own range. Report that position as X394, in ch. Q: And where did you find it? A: 397.0 ch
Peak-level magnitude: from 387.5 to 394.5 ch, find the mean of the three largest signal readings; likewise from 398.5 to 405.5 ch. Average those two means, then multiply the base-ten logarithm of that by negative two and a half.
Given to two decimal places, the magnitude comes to -5.34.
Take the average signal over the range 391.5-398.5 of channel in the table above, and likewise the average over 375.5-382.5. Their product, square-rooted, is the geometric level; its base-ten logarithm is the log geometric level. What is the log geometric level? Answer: 2.106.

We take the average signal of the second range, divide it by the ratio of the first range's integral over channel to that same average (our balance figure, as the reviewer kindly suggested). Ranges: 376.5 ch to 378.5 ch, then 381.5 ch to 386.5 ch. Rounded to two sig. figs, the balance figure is 68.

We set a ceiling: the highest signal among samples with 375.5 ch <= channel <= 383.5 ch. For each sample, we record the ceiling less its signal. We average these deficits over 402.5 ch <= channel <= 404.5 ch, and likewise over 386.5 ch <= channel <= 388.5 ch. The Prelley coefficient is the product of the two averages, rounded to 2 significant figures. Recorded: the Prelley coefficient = 25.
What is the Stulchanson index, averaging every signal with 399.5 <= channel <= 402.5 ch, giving 134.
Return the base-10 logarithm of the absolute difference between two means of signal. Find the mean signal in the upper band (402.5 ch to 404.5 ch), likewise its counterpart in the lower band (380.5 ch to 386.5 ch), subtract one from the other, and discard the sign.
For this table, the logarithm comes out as 0.99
